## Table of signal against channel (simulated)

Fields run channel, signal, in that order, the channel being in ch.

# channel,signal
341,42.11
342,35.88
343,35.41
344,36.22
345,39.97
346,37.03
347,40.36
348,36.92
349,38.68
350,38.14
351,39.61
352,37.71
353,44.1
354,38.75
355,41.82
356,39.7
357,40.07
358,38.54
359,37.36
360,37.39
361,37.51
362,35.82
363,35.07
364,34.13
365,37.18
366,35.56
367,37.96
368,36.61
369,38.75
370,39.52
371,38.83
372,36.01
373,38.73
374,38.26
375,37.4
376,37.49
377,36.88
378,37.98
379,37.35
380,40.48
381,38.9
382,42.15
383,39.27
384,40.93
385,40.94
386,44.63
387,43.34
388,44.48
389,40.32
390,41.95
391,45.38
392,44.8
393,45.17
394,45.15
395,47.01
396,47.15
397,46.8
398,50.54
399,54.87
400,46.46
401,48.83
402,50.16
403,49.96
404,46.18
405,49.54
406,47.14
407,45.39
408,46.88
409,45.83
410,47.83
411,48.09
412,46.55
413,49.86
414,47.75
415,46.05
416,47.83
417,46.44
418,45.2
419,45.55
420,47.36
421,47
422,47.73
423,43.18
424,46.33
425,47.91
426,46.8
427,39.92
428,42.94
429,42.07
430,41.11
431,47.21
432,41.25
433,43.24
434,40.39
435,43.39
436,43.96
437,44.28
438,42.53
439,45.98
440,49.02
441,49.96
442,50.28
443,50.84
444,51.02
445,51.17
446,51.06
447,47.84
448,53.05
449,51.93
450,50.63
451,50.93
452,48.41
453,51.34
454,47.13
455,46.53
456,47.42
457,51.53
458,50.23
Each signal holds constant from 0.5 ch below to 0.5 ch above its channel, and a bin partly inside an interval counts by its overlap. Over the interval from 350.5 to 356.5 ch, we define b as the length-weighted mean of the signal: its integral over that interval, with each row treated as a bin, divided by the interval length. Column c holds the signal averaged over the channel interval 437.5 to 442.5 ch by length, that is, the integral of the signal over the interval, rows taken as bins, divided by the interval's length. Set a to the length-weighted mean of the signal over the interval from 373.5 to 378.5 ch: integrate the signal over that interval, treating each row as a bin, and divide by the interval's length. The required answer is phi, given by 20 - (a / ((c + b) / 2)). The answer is 19.1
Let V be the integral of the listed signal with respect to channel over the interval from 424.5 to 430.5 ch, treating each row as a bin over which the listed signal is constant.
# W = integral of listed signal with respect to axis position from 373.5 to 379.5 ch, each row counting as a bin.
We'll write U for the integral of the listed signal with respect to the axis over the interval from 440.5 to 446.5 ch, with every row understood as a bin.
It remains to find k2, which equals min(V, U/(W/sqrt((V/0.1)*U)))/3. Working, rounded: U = 304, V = 261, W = 225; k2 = 87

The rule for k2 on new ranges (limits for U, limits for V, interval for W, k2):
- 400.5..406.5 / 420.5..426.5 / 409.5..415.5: 93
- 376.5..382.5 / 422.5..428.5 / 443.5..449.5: 89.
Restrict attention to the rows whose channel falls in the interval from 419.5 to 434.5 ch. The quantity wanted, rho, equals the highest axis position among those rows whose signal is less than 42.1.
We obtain 434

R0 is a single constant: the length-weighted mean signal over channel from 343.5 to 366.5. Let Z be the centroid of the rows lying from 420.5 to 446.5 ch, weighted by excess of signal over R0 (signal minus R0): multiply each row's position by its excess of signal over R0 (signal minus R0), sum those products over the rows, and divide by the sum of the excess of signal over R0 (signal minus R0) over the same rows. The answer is 435.2 ch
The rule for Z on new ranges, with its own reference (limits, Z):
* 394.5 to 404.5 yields 399.6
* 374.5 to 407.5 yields 397.2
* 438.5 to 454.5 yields 446.6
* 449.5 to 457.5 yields 453.4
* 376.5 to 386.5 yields 384.5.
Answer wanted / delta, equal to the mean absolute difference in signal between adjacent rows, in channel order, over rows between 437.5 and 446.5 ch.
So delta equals 1.1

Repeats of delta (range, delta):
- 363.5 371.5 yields 1.7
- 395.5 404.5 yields 3.1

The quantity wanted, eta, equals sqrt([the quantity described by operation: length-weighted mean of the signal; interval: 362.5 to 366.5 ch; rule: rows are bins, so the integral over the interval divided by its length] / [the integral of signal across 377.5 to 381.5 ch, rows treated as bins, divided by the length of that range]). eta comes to 0.96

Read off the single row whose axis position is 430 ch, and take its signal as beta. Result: 41.11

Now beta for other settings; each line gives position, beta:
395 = 47.01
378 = 37.98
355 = 41.82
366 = 35.56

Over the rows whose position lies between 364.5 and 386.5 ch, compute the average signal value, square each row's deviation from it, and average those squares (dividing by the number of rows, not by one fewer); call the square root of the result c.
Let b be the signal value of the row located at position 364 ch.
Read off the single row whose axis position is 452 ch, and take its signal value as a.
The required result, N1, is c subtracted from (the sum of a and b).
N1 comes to 80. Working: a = 48.41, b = 34.13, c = 2.1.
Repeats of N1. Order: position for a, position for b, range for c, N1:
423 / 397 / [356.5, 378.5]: 89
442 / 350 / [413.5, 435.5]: 86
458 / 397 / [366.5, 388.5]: 95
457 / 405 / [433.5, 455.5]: 98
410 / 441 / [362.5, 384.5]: 96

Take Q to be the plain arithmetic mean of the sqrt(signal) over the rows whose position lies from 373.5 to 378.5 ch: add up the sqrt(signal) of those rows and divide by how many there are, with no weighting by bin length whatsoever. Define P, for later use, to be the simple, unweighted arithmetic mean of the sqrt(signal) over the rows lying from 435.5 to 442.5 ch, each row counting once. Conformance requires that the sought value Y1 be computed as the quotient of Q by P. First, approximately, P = 6.82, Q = 6.1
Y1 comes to 0.90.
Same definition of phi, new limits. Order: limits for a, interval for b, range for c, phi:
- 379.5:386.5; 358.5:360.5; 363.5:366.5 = 18.9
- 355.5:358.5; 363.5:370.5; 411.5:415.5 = 19.1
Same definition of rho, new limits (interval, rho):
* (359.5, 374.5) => 374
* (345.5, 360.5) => 360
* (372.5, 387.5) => 385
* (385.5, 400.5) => 390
